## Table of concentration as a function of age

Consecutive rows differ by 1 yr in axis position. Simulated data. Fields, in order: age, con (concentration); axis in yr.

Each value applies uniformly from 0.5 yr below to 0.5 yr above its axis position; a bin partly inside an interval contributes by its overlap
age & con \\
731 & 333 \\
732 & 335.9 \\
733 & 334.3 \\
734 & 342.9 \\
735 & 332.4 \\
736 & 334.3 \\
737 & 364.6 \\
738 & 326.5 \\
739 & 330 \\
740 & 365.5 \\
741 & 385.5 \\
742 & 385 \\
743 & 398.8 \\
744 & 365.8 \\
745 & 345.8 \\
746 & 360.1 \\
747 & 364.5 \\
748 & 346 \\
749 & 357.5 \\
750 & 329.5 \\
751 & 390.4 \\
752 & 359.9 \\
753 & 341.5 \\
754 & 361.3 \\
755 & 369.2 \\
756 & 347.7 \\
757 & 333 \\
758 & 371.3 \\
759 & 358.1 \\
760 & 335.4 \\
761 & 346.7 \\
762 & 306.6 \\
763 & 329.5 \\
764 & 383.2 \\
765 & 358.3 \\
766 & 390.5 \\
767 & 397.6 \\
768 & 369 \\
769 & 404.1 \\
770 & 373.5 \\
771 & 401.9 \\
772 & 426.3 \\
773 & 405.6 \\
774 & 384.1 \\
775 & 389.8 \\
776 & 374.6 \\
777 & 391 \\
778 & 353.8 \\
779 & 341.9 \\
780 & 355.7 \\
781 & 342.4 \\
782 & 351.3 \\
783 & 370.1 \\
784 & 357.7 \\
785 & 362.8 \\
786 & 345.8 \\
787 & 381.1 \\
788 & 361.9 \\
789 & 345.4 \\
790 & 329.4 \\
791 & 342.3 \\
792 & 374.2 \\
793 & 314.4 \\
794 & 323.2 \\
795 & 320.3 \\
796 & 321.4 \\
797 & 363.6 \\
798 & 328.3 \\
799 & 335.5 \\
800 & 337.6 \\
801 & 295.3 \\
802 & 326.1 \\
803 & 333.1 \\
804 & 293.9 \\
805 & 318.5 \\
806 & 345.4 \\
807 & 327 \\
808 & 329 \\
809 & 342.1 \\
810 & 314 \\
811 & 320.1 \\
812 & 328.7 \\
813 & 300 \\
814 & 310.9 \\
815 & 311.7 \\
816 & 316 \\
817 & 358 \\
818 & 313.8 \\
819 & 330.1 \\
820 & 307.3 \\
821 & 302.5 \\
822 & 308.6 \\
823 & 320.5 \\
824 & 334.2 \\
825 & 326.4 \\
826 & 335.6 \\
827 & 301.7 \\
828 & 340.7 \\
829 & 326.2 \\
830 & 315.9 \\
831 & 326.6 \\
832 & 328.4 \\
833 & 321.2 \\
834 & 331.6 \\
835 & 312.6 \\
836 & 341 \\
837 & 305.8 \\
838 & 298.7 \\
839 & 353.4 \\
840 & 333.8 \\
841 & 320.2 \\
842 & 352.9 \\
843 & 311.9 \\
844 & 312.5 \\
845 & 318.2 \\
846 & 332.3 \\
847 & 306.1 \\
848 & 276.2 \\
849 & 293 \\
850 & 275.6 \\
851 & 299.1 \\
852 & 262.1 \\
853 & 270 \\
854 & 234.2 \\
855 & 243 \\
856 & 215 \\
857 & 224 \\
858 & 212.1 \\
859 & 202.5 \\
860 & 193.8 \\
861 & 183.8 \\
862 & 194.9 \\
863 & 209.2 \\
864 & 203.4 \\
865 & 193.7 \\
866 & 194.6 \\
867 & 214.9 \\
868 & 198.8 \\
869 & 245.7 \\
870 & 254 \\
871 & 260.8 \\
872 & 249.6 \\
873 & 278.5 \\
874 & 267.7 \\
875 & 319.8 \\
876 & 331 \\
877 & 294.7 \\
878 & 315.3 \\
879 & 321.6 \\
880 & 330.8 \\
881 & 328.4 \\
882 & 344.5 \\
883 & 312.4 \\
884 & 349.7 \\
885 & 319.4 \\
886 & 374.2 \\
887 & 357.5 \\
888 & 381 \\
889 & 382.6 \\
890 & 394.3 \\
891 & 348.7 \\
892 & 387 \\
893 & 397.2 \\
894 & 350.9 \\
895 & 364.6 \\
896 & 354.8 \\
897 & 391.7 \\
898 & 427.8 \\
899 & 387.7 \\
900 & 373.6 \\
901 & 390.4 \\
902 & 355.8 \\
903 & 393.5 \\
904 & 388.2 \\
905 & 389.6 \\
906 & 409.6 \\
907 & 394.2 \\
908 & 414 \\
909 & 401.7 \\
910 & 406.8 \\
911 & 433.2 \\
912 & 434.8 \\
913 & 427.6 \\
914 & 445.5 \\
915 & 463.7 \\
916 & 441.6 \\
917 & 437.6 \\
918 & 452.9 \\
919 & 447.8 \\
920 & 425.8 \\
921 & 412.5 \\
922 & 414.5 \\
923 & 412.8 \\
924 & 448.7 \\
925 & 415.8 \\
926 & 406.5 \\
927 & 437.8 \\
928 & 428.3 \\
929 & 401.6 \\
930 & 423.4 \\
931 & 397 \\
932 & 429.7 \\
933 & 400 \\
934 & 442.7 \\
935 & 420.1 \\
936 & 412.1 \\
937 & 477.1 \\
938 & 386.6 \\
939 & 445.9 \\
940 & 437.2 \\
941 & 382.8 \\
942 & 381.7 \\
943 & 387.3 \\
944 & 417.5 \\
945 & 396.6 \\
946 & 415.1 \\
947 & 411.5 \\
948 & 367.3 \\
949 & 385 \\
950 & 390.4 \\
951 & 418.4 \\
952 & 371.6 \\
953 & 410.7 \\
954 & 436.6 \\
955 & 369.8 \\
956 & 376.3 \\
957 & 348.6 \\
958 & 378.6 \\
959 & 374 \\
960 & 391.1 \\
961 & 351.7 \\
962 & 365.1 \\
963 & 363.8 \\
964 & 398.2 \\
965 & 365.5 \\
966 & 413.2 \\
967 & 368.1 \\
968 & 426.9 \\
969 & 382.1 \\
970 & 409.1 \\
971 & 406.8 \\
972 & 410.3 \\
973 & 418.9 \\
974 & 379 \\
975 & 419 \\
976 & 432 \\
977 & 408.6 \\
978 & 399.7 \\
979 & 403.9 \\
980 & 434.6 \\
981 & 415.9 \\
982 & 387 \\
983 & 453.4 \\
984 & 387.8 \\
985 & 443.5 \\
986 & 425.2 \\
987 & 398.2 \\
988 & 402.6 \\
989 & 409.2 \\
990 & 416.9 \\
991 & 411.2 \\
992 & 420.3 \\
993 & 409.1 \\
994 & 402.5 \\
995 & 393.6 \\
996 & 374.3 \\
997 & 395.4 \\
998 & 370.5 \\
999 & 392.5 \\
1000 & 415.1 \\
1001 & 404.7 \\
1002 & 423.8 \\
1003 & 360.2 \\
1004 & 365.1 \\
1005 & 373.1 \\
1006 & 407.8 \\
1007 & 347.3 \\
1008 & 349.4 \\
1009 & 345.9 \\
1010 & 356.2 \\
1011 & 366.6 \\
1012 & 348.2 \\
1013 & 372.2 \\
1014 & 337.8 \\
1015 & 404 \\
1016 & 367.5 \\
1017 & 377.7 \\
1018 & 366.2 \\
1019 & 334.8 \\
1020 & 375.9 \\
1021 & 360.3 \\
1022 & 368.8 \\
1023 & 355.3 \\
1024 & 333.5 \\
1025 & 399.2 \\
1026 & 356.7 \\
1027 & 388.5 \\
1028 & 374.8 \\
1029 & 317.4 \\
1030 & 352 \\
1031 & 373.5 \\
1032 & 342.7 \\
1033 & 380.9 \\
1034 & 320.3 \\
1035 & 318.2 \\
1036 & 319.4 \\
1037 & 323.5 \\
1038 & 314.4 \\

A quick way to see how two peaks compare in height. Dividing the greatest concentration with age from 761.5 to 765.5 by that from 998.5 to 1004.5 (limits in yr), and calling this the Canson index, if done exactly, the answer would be 0.90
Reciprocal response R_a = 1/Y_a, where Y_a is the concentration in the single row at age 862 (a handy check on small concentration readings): 0.0051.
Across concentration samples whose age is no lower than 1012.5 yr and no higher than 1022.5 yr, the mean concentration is 367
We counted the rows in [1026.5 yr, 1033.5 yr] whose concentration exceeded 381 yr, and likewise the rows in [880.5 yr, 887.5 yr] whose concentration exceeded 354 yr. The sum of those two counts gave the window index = 3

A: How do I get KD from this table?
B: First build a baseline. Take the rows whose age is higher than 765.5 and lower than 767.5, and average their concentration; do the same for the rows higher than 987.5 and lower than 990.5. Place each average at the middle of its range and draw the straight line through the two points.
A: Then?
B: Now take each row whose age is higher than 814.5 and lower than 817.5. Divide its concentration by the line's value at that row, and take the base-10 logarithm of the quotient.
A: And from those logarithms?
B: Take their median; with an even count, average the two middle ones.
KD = -0.10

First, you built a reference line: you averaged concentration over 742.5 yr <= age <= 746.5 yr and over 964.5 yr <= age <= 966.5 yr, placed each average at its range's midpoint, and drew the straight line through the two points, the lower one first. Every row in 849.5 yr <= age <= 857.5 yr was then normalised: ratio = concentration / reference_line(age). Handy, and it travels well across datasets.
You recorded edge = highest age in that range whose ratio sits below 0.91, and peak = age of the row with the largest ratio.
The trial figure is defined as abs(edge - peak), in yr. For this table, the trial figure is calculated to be 6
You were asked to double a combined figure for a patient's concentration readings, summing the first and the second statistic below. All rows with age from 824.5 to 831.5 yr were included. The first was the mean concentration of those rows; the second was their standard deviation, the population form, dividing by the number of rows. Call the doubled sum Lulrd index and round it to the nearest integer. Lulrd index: 673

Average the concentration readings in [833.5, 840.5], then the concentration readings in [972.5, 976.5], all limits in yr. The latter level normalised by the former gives 1.27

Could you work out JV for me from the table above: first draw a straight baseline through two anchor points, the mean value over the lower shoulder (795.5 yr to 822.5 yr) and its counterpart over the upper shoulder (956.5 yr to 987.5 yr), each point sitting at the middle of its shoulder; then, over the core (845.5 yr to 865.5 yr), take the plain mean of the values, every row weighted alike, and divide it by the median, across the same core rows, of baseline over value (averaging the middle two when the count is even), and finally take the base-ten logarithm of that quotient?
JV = 2.20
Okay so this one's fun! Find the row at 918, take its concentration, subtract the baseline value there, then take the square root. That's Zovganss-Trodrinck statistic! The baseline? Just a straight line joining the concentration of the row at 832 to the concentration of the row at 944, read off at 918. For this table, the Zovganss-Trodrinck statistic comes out 7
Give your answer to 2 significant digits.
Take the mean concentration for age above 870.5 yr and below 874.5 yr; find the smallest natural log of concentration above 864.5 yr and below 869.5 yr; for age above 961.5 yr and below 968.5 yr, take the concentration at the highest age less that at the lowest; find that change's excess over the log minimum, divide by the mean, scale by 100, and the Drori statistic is 21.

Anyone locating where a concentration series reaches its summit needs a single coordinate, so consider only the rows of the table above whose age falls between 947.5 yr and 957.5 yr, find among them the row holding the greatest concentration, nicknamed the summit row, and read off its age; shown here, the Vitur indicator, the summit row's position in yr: 954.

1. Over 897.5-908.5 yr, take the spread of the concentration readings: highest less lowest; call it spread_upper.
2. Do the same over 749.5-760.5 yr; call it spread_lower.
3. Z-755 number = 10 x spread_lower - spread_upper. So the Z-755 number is 537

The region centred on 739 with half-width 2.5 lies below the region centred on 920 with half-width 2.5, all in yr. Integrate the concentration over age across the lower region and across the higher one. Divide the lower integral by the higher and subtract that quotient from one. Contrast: 0.2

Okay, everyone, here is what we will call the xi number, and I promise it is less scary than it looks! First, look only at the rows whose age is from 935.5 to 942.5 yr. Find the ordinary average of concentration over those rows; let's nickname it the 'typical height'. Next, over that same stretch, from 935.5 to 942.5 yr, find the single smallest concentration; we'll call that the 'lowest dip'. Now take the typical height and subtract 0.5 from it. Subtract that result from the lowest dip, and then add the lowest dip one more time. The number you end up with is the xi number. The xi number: 346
